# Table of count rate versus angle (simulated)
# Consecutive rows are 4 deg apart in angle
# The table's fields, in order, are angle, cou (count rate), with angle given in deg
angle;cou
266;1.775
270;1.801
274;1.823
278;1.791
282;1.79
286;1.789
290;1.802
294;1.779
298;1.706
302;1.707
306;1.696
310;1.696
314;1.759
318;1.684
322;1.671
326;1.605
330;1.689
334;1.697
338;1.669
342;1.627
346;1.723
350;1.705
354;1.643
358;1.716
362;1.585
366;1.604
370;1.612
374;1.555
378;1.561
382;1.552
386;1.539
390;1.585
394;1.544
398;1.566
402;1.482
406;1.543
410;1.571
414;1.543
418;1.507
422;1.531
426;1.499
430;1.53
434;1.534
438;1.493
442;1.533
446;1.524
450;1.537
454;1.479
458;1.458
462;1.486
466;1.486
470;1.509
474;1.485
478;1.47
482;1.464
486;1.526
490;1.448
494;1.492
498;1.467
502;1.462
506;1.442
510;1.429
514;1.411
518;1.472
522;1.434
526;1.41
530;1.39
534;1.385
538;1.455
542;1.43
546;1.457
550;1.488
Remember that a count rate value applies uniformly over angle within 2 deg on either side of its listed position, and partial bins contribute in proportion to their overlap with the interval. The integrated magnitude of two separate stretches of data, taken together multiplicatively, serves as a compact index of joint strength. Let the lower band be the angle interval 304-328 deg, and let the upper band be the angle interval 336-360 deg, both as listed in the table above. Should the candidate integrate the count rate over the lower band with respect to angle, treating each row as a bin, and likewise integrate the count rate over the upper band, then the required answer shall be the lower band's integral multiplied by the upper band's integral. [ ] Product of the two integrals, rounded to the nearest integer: 1631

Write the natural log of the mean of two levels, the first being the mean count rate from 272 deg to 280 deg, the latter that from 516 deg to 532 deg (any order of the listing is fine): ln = 0.480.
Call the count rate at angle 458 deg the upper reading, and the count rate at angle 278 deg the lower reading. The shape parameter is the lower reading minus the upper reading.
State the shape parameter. 0.33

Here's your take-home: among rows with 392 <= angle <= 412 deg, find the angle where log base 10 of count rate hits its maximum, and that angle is 410 deg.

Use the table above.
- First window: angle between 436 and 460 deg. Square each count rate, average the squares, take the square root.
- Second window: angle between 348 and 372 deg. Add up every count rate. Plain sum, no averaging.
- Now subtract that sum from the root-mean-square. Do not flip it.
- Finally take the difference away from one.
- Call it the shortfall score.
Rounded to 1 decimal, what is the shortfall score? 9.4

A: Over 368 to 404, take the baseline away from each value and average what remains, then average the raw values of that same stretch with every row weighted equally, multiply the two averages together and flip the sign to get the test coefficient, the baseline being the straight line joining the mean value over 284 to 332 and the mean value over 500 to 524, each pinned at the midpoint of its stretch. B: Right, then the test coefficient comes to 0.086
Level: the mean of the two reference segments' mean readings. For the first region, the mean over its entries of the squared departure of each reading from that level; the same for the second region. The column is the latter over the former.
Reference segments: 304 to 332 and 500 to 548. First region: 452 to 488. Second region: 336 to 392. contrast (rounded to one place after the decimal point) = 1.3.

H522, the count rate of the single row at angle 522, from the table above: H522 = 1.434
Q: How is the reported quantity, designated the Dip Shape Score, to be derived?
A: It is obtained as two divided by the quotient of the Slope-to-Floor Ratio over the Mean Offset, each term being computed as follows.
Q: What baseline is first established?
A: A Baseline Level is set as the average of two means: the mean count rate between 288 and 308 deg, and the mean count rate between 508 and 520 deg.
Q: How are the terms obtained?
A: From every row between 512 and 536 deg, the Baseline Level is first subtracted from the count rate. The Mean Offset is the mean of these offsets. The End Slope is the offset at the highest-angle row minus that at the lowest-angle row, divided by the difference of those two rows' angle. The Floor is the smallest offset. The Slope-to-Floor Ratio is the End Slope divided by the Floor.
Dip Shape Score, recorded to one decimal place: -53.2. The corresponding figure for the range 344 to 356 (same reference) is -1.1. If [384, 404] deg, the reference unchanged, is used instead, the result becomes -2.6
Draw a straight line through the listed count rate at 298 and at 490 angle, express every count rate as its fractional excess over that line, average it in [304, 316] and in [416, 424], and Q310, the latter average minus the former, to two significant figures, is -0.031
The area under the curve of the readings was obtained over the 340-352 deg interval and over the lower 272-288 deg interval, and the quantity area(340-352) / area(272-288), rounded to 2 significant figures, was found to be 0.70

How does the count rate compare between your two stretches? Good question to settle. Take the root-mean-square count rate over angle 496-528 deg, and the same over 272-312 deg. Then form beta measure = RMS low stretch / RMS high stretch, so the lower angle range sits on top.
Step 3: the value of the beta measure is 1.22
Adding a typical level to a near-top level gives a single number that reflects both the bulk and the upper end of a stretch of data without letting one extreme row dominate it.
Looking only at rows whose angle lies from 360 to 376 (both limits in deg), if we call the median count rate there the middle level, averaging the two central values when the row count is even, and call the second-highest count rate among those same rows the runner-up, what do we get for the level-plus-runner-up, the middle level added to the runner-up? 3.20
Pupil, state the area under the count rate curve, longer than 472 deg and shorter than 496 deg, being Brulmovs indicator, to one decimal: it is 35.5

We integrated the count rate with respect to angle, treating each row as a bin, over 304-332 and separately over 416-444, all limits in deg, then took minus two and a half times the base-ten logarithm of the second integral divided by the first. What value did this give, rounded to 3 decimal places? 0.114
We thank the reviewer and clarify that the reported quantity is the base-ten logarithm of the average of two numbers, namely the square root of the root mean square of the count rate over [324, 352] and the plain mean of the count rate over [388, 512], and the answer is 0.146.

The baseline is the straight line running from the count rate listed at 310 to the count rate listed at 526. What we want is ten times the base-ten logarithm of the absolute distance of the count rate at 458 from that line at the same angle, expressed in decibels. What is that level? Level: -13.8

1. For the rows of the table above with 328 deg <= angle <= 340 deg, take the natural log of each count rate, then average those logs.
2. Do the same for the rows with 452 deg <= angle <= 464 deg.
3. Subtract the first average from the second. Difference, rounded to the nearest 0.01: -0.13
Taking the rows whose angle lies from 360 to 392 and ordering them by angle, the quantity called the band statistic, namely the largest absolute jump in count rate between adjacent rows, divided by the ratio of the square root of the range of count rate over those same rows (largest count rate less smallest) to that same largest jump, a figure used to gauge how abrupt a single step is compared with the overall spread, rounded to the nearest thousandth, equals 0.012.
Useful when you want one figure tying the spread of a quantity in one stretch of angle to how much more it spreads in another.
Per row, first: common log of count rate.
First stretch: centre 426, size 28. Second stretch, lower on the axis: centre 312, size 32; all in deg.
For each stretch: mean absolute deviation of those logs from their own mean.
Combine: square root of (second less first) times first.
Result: 0.0034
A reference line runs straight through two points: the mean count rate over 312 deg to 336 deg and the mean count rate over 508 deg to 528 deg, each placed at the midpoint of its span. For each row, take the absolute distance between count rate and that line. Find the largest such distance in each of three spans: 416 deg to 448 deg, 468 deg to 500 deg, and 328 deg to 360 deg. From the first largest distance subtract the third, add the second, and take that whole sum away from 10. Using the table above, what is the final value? 9.968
